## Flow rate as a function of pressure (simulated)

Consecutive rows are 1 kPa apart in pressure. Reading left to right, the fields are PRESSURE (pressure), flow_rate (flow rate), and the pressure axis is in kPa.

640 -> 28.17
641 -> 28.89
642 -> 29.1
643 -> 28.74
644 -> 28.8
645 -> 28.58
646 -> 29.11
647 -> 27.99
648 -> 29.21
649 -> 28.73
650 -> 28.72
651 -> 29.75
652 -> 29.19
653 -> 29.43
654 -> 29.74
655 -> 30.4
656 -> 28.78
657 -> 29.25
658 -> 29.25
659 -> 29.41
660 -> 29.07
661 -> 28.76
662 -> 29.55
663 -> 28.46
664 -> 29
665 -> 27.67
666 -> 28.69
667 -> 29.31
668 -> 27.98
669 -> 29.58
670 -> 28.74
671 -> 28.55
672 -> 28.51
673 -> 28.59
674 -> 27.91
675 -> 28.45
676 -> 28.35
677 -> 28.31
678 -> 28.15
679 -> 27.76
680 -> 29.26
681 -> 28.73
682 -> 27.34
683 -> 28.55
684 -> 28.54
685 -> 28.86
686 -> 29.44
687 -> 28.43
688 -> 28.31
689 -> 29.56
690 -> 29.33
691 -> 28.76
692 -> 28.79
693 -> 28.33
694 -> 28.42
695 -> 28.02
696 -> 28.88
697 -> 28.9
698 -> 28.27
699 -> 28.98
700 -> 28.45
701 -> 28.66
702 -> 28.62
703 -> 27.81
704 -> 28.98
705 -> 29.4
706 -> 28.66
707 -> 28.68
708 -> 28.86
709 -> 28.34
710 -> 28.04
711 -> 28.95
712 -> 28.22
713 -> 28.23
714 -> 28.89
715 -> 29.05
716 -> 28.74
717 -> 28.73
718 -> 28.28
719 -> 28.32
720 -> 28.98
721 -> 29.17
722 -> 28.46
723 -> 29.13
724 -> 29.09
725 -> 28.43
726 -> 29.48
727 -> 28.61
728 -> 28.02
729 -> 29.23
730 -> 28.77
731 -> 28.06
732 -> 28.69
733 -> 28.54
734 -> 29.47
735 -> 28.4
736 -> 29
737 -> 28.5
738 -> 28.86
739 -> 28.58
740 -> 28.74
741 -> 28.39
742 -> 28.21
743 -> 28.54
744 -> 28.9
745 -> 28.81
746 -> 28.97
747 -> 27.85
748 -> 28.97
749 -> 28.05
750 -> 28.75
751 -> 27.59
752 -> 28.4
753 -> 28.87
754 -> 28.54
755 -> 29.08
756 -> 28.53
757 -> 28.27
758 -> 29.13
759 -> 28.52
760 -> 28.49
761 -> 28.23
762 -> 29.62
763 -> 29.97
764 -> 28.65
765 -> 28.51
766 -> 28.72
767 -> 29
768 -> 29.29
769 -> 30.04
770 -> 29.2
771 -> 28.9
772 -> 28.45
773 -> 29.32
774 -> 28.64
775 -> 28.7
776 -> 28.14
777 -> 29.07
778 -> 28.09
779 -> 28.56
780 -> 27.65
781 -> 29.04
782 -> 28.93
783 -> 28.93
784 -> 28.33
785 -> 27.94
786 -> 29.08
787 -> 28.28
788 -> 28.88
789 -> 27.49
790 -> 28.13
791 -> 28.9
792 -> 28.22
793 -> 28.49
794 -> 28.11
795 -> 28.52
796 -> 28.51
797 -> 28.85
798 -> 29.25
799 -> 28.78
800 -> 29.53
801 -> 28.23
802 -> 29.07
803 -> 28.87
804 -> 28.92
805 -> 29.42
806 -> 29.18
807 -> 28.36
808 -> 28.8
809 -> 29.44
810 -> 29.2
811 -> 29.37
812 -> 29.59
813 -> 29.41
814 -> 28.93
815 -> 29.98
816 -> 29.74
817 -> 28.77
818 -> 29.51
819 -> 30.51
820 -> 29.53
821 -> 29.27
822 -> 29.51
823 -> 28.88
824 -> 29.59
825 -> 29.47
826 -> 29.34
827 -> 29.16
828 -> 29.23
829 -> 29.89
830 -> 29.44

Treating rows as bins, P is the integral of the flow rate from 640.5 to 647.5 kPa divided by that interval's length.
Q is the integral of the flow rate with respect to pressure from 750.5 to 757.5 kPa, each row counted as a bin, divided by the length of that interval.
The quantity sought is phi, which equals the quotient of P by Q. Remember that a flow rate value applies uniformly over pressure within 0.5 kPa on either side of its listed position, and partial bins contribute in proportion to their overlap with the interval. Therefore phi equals 1.010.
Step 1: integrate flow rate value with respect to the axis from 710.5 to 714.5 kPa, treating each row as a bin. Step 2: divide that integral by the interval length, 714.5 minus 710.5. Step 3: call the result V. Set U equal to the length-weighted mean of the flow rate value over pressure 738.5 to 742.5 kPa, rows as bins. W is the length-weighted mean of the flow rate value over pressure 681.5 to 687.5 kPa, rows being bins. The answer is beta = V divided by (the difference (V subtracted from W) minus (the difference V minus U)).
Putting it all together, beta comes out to -207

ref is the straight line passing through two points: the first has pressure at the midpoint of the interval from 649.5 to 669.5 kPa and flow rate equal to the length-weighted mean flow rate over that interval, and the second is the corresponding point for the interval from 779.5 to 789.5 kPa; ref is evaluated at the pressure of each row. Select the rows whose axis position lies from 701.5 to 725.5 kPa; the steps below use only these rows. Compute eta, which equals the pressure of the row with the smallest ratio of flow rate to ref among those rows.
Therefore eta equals 703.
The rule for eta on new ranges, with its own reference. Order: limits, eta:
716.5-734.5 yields 728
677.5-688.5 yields 682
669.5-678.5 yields 674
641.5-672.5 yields 665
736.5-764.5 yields 751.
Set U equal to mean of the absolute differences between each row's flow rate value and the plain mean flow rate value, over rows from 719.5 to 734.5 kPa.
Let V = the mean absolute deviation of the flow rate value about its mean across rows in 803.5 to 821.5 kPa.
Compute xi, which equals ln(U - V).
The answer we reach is -3.5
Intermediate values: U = 0.39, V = 0.36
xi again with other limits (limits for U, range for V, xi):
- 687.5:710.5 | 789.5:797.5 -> -2.2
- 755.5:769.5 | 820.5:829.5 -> -1.3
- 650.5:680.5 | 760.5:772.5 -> -2.8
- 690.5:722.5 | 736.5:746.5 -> -2.3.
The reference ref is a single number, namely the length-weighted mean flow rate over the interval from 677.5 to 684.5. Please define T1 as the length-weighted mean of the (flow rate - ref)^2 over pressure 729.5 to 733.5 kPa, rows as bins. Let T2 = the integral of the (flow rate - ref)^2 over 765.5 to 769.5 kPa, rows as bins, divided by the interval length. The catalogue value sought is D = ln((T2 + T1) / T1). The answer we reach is 2.4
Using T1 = 0.11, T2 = 1.11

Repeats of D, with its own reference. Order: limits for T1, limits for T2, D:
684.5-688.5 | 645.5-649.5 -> 0.7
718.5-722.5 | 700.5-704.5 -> 0.6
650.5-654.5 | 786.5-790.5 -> 0.2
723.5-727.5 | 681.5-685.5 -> 0.5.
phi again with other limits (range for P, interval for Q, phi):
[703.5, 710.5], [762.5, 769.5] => 0.984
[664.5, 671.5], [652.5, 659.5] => 0.972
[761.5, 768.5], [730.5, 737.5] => 1.015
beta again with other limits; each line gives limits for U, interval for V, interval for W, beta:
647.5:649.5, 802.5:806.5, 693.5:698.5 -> -40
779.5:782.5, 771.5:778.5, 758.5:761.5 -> -93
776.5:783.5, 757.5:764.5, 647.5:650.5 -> -74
